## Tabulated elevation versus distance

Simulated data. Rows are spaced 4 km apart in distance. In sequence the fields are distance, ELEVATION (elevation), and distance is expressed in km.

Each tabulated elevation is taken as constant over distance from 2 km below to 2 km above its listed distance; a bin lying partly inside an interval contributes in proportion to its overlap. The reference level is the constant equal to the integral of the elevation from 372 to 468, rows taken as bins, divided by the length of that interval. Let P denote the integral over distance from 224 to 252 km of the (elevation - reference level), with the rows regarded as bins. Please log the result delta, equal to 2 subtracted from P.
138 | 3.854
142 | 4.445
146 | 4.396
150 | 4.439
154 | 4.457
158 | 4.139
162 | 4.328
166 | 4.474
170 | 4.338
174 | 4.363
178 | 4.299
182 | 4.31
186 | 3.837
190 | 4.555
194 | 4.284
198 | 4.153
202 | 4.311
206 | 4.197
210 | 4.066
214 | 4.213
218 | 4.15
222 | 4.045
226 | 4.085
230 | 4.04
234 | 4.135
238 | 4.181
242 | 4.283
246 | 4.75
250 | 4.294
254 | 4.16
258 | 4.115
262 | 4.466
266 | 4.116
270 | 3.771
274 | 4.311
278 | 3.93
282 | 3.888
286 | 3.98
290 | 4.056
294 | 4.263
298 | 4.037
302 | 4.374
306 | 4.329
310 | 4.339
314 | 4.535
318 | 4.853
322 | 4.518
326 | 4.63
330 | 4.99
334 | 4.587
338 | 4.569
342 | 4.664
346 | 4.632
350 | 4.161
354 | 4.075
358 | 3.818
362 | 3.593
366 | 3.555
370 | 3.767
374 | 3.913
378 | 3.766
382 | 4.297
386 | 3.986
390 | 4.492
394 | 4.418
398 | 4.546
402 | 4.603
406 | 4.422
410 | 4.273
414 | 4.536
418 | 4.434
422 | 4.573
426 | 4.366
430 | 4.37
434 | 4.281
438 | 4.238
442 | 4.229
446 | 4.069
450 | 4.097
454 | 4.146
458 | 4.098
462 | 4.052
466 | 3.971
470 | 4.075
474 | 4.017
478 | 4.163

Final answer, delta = -2.1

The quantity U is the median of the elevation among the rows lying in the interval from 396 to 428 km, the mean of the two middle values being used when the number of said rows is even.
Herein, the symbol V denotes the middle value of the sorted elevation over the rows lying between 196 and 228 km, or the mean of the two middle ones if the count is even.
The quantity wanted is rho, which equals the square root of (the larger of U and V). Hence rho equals 2.12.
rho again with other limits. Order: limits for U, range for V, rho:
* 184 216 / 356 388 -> 2.05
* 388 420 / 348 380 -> 2.11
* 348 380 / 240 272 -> 2.05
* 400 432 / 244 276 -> 2.10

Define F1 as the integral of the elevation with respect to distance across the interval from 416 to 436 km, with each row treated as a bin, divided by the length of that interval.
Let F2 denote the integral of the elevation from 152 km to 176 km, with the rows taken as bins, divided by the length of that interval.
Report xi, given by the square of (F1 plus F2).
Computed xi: 77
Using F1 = 4.40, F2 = 4.35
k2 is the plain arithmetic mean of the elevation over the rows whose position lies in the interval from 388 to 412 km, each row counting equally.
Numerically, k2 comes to 4.5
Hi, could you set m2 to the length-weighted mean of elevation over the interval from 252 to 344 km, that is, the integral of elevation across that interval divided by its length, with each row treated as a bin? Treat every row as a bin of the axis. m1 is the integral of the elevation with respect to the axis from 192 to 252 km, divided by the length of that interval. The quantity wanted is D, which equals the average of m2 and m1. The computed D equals 4.27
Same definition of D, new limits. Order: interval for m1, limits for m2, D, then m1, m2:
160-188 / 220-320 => 4.25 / 4.28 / 4.21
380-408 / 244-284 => 4.29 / 4.39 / 4.18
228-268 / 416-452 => 4.27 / 4.25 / 4.30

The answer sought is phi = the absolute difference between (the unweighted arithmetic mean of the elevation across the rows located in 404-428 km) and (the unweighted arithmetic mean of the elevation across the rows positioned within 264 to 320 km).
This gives 0.24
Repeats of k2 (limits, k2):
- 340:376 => 4.0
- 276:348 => 4.4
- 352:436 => 4.2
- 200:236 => 4.1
